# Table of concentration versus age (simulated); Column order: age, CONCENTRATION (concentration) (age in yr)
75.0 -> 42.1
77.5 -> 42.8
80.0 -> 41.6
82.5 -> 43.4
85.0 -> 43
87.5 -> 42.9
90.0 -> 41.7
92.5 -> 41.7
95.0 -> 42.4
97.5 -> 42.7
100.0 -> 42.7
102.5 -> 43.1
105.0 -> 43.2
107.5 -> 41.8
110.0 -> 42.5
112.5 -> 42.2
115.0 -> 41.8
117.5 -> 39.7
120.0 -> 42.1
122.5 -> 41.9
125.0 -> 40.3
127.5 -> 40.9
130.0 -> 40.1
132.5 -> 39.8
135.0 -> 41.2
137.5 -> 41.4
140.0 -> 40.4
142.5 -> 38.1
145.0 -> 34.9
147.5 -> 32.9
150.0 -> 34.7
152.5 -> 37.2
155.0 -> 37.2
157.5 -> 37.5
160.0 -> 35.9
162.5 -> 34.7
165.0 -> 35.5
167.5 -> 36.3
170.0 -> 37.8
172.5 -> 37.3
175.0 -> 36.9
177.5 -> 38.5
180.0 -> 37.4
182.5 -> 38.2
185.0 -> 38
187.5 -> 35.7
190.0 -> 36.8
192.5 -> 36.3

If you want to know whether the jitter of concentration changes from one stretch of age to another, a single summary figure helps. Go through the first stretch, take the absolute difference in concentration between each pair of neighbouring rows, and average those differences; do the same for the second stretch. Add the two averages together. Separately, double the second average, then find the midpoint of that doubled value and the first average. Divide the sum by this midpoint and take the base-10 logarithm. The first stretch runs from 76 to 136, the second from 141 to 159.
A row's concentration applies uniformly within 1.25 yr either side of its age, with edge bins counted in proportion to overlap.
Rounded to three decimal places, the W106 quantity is 0.078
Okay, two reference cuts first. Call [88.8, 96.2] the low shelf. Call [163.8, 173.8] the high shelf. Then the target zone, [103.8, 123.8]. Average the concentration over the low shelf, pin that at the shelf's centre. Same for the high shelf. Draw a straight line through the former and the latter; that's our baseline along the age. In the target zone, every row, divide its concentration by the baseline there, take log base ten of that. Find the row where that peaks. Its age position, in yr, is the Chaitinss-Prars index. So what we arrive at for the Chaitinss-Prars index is 105.0 yr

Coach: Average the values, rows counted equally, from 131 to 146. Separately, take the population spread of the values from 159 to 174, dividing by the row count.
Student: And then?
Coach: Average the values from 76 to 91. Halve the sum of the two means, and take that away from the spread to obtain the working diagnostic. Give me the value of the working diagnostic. -39.9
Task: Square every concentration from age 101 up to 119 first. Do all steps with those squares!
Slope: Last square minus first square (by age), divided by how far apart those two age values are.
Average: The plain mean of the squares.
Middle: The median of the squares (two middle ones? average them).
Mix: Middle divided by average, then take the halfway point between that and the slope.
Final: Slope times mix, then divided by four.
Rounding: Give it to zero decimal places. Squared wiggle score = 42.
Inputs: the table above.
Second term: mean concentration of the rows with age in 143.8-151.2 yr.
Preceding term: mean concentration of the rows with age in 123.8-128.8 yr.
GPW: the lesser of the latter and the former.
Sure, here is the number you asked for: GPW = 34.2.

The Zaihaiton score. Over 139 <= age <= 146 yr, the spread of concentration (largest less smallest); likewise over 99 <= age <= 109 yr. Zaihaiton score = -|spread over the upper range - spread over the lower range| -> -4.1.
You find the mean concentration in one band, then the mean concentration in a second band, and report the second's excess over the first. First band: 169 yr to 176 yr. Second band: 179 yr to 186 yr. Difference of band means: 1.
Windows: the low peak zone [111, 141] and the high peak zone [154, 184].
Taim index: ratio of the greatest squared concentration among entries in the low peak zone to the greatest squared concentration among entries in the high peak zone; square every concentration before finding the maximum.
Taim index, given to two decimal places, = 1.20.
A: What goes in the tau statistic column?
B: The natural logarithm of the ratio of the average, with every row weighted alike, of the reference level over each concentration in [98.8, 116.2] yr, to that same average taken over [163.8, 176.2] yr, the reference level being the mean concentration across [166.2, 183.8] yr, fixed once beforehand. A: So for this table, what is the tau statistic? -0.145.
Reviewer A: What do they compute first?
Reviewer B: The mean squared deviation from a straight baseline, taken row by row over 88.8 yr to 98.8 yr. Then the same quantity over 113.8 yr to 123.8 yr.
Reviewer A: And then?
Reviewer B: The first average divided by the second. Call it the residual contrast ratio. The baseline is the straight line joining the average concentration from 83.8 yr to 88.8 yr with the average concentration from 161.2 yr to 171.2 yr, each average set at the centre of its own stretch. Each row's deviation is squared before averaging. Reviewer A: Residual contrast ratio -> 0.18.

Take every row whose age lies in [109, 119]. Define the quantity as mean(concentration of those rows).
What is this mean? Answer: 41.5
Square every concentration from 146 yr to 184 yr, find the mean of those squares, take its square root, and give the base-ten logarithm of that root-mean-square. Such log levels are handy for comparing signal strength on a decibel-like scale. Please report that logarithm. 1.56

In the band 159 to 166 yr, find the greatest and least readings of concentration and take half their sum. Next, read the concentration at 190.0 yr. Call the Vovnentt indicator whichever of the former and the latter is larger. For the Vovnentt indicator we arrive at 36.8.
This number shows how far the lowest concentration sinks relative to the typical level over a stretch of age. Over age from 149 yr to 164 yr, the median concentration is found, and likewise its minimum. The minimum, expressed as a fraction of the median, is 0.949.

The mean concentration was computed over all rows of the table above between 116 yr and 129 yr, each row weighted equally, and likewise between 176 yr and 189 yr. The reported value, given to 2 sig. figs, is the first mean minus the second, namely 3.4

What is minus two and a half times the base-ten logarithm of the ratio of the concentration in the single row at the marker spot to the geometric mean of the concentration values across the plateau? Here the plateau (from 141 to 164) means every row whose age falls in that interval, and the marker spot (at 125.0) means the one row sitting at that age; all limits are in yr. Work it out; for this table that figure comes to -0.127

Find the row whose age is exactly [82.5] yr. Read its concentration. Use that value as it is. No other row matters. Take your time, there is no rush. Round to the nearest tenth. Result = 43.4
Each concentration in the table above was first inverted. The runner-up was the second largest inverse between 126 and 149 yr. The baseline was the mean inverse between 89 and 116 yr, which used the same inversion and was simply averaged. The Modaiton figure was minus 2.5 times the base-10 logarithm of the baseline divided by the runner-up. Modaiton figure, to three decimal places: 0.210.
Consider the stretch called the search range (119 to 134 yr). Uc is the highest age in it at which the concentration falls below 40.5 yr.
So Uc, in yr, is 132.5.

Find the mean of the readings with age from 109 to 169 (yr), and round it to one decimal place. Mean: 38.7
